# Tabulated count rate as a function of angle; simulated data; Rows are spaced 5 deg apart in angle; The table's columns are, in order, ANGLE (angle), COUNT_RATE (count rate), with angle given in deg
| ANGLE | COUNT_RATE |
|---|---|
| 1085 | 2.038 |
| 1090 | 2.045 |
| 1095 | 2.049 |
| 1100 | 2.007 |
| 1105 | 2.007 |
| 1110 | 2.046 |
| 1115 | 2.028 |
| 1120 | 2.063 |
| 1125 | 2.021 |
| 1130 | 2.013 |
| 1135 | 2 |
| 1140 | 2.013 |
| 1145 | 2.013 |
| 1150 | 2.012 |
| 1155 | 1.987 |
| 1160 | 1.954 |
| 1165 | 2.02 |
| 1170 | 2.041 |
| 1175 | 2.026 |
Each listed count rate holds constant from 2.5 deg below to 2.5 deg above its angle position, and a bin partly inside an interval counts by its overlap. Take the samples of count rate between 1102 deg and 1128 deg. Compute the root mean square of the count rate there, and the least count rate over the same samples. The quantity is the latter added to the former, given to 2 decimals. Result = 4.04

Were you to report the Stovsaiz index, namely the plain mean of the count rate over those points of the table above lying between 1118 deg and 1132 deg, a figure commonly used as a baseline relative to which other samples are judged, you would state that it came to 2.03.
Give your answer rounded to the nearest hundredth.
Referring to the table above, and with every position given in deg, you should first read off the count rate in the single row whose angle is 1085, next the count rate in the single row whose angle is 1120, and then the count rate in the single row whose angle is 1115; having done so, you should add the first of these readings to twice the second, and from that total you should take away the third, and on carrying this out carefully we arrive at 4.14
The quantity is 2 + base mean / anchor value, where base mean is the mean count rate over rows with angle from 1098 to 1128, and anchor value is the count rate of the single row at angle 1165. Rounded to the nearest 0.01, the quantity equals 3.00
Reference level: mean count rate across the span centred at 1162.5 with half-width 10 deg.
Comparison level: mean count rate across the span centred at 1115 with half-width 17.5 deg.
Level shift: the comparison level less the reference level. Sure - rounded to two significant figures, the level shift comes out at 0.026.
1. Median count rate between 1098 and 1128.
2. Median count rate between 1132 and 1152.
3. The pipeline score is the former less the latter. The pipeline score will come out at 0.012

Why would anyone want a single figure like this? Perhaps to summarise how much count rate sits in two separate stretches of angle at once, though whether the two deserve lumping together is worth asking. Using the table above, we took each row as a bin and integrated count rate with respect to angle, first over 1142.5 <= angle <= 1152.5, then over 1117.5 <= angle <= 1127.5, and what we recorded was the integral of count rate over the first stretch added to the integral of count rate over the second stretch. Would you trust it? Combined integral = 40.5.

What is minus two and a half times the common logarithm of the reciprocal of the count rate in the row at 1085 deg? 0.773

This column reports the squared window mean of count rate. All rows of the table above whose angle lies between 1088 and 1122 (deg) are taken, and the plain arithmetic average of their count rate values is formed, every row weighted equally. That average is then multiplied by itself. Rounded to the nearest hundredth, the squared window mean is 4.14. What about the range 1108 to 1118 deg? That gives 4.15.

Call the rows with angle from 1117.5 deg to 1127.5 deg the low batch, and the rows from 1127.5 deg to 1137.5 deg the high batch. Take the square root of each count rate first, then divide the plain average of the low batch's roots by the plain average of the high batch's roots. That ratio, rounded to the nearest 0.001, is 1.009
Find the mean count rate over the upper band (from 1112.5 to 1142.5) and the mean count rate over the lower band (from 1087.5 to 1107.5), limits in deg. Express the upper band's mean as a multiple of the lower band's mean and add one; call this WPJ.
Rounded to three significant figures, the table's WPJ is 2.00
